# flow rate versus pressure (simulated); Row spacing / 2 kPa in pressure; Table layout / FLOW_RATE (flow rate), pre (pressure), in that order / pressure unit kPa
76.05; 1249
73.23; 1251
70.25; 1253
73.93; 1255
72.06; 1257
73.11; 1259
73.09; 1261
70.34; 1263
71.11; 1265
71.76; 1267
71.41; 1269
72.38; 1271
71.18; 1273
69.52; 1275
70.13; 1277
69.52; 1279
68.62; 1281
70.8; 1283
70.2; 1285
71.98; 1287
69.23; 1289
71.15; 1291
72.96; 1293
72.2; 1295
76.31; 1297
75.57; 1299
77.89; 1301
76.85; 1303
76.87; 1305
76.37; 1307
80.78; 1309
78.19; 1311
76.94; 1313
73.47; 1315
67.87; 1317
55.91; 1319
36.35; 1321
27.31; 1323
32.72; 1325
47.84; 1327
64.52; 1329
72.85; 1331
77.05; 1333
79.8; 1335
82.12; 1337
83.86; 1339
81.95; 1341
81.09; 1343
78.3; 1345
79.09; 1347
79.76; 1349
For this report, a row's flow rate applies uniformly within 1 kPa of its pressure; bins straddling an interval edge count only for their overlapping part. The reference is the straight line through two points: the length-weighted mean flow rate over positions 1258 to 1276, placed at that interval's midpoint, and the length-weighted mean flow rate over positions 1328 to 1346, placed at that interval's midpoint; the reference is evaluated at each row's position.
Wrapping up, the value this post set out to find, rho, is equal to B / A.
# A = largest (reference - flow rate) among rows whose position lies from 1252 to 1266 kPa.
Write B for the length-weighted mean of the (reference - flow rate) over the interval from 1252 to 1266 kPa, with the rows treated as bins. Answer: -1.4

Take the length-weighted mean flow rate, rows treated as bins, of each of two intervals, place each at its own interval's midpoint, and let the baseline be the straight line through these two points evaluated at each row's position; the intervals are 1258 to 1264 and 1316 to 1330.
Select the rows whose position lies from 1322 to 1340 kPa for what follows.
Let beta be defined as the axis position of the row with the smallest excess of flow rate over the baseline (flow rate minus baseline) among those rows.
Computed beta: 1323 kPa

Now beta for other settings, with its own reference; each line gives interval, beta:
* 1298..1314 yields 1299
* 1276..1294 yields 1277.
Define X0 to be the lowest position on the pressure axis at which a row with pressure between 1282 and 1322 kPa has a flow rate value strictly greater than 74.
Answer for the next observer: 1297 kPa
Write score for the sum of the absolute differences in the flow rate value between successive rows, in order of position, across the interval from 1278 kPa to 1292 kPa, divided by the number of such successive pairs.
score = 1.7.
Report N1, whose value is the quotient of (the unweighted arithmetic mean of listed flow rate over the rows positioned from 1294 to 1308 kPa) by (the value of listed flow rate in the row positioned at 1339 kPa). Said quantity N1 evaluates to 0.91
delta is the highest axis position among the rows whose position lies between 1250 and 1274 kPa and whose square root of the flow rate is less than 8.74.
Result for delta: 1273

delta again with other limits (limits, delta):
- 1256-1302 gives 1299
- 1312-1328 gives 1327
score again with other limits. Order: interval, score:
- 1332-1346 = 2.1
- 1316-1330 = 13.0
